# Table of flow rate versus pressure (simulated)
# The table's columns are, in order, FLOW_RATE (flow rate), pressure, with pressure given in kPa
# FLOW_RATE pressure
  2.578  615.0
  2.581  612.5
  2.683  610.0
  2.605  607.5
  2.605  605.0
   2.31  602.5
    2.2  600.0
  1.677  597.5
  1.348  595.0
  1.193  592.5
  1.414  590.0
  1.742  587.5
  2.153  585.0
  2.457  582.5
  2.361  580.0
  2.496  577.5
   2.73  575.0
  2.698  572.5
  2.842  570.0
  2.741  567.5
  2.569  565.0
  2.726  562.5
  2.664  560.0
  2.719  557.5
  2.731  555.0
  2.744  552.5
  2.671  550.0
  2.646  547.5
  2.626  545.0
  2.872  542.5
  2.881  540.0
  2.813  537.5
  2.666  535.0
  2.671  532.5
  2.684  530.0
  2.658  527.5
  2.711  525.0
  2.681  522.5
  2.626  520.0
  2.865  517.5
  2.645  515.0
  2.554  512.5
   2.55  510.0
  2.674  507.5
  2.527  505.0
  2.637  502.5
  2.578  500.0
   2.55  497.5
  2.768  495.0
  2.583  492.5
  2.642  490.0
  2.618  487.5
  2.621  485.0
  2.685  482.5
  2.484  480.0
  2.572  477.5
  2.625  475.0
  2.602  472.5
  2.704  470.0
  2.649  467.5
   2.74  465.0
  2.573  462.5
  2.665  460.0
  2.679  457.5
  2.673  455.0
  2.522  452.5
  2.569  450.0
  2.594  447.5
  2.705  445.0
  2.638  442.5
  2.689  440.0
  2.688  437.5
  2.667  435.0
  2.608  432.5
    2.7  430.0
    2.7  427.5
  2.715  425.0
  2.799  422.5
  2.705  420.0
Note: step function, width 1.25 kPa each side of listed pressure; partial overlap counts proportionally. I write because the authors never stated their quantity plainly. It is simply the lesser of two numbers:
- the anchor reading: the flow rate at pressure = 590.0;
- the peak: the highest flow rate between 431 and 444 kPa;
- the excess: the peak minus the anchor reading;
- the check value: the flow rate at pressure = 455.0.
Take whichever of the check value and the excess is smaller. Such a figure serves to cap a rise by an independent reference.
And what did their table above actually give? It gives 1.3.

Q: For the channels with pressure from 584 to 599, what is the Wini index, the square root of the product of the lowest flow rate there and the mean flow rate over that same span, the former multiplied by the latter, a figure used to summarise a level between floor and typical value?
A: 1.38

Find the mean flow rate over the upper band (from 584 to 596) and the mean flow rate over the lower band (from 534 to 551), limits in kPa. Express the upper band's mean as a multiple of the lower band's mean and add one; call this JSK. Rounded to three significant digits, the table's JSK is 1.57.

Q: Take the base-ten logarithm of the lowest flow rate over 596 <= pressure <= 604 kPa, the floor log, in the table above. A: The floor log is 0.225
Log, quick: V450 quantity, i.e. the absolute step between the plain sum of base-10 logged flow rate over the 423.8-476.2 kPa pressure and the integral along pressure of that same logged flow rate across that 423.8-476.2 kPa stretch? 13.3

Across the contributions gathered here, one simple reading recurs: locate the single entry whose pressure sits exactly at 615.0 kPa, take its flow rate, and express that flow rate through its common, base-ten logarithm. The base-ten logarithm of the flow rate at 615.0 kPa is 0.411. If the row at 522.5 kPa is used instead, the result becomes 0.428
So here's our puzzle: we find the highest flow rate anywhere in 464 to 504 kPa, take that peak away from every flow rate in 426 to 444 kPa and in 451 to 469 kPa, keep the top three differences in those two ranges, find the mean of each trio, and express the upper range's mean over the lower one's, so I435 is 1.0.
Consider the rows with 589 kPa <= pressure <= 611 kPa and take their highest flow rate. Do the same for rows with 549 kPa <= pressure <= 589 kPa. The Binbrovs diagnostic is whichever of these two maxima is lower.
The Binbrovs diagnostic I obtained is 2.68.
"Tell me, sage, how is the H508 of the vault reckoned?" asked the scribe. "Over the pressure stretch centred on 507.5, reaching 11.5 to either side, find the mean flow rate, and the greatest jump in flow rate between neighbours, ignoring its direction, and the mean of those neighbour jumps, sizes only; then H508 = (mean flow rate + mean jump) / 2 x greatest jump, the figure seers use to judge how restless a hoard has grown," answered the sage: 0.3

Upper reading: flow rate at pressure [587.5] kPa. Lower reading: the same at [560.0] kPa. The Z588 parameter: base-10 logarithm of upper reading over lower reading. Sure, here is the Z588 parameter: -0.18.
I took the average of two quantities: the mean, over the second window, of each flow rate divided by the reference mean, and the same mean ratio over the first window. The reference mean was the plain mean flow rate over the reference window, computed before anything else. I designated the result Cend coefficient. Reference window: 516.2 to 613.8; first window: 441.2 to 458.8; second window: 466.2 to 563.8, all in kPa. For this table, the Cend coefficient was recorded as 1.063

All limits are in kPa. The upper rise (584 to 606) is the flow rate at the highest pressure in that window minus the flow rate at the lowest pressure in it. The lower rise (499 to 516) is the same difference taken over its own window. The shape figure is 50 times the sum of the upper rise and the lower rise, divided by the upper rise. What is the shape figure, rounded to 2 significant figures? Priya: 57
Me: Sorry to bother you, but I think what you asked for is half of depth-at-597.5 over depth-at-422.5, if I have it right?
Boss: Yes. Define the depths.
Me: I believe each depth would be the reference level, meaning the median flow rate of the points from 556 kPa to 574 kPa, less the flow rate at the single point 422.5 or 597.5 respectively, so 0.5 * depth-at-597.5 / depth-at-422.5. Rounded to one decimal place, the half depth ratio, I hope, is -6.5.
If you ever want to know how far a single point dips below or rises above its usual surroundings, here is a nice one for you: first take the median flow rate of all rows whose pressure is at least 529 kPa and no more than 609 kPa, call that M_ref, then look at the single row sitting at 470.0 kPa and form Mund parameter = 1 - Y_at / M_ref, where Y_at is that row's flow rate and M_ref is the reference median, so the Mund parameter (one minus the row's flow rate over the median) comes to -0.018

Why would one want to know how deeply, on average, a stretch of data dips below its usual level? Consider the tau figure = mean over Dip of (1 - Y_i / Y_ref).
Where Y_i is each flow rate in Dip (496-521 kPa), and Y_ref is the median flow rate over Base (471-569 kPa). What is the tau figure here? 0.014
